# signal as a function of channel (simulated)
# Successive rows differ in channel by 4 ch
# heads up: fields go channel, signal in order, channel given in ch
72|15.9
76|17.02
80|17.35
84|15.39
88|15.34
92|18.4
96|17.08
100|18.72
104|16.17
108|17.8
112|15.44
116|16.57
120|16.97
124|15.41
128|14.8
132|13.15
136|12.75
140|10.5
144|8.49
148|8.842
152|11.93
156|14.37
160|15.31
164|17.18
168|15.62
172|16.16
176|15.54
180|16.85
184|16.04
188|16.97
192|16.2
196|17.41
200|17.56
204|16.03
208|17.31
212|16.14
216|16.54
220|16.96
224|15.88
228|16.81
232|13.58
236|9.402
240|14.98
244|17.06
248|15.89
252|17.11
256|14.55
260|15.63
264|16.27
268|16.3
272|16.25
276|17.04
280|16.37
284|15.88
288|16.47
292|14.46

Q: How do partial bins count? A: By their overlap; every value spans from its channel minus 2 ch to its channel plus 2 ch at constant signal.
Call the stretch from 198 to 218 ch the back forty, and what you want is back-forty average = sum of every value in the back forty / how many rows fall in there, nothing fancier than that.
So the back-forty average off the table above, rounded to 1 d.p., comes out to 16.7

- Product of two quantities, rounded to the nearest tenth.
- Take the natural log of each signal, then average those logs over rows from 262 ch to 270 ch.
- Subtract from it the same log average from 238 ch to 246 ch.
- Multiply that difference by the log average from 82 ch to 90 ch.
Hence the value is 0.1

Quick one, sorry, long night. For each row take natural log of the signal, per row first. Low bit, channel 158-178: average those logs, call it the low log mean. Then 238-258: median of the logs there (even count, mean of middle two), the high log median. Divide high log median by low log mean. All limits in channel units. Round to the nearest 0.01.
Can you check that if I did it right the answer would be 1.00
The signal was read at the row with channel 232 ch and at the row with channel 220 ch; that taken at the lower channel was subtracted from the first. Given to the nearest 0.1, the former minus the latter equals -3.4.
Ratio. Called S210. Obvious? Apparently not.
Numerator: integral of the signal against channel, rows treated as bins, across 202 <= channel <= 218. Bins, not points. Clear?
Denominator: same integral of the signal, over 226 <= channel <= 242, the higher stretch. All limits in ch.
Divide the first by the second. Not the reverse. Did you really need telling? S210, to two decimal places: 1.21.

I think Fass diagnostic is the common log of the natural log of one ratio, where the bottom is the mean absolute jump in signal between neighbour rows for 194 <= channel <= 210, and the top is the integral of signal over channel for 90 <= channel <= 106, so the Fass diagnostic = 0.75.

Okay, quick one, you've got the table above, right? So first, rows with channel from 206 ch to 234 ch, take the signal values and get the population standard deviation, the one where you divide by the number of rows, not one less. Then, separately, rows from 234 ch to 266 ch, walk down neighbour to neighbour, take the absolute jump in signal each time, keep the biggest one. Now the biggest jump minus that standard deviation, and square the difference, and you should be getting 19.6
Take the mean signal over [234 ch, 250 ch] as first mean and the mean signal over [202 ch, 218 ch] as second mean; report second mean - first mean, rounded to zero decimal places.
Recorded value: 2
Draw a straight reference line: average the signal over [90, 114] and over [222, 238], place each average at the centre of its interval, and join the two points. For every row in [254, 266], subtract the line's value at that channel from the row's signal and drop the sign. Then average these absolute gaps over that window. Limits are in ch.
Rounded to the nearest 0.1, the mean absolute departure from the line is 2.4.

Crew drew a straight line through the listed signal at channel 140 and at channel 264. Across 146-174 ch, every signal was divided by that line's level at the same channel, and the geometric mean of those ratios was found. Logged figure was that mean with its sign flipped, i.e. -1.22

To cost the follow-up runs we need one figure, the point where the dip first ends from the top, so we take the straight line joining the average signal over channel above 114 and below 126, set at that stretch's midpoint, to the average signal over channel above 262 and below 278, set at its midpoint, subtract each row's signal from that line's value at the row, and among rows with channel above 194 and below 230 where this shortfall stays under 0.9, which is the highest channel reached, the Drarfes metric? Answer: 228 ch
